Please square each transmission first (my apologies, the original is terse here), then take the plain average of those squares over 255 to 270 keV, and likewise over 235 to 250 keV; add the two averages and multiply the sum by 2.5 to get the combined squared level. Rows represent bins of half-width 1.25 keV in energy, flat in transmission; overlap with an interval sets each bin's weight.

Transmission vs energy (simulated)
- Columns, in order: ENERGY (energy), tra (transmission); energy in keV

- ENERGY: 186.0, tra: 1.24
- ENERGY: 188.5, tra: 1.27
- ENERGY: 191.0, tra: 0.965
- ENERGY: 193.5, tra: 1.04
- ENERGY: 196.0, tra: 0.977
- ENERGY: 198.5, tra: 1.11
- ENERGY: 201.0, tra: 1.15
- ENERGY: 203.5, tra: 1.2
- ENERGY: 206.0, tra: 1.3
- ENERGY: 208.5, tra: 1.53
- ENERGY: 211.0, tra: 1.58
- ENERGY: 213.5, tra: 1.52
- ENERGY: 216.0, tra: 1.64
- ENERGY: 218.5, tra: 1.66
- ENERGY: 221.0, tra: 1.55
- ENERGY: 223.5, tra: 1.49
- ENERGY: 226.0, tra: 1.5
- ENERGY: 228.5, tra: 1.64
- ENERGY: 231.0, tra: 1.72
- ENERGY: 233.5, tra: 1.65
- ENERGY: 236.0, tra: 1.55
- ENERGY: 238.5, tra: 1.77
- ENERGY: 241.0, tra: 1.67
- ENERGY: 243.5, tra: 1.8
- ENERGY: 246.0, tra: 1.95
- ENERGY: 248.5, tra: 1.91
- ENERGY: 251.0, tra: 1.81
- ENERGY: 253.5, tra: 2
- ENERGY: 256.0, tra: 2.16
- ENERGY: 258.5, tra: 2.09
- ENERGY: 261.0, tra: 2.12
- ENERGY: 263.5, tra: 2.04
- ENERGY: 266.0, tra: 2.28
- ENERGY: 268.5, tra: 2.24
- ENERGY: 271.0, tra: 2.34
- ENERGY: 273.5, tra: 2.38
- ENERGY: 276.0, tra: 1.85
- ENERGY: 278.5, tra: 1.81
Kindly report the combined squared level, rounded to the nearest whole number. 20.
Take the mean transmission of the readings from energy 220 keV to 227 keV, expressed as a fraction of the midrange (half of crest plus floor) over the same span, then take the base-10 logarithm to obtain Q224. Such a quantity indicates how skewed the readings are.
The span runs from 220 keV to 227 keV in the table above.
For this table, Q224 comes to -0.002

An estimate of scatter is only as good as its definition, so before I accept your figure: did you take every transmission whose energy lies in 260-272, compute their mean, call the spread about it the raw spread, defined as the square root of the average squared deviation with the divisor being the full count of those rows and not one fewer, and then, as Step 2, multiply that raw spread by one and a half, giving 0.16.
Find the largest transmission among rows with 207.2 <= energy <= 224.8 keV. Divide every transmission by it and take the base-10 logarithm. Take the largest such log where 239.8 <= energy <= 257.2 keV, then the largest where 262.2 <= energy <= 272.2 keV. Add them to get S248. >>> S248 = 0.26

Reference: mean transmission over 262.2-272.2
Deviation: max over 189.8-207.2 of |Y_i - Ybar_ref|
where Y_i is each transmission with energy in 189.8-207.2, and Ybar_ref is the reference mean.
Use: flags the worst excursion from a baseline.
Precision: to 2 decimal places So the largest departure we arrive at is 1.26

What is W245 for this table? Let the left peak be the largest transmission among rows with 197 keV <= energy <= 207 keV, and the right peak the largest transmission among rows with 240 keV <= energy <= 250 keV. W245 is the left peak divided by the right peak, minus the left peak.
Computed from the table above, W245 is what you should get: -0.63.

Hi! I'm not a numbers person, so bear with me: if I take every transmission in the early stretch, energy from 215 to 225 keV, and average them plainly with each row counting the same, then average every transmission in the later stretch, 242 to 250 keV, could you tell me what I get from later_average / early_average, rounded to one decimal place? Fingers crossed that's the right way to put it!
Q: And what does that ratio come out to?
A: 1.2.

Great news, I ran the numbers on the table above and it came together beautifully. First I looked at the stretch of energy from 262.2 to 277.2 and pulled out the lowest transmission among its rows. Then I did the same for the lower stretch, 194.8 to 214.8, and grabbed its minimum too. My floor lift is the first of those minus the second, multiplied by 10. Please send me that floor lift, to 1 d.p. 8.7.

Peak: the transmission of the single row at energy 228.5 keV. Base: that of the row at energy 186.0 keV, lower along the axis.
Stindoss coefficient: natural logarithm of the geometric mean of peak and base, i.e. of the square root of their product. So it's 0.355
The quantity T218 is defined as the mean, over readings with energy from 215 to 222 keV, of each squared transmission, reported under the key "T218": 2.6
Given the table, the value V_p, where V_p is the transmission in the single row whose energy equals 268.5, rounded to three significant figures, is 2.24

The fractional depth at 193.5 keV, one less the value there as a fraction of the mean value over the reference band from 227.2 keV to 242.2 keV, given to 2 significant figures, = 0.38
